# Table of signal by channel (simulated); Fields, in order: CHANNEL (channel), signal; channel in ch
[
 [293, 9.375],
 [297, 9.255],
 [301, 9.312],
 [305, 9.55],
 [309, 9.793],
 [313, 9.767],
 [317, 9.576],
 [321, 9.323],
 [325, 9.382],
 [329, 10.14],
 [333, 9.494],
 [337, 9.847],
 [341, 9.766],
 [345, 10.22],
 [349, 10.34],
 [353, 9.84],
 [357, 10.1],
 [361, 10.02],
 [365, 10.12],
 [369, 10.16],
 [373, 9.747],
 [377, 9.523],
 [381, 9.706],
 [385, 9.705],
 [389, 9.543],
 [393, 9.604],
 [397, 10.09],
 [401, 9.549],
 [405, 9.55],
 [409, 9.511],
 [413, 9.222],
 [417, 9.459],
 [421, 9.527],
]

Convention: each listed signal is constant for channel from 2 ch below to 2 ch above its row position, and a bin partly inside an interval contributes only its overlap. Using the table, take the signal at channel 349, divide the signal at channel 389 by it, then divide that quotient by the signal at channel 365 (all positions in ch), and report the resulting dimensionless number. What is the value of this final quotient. 0.091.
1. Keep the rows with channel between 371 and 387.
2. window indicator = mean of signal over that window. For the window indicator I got 9.7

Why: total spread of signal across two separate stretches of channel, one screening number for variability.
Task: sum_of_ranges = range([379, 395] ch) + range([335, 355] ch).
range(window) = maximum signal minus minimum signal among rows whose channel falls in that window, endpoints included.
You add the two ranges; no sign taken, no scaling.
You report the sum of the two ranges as 0.74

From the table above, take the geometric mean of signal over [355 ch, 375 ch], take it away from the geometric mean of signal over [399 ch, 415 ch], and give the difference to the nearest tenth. -0.6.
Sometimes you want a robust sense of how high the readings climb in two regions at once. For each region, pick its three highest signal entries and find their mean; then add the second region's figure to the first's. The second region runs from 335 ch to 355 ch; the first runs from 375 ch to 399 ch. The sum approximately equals 20.0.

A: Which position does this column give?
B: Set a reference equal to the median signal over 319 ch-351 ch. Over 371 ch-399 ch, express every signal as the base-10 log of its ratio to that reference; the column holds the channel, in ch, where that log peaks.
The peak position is 397 ch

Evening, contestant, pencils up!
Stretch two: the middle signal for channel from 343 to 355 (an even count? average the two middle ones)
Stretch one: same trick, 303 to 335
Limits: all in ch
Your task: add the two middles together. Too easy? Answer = 19.8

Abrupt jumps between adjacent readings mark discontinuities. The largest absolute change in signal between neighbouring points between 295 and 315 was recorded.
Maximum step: 0.2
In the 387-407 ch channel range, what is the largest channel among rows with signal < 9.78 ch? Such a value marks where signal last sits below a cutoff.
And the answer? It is 405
